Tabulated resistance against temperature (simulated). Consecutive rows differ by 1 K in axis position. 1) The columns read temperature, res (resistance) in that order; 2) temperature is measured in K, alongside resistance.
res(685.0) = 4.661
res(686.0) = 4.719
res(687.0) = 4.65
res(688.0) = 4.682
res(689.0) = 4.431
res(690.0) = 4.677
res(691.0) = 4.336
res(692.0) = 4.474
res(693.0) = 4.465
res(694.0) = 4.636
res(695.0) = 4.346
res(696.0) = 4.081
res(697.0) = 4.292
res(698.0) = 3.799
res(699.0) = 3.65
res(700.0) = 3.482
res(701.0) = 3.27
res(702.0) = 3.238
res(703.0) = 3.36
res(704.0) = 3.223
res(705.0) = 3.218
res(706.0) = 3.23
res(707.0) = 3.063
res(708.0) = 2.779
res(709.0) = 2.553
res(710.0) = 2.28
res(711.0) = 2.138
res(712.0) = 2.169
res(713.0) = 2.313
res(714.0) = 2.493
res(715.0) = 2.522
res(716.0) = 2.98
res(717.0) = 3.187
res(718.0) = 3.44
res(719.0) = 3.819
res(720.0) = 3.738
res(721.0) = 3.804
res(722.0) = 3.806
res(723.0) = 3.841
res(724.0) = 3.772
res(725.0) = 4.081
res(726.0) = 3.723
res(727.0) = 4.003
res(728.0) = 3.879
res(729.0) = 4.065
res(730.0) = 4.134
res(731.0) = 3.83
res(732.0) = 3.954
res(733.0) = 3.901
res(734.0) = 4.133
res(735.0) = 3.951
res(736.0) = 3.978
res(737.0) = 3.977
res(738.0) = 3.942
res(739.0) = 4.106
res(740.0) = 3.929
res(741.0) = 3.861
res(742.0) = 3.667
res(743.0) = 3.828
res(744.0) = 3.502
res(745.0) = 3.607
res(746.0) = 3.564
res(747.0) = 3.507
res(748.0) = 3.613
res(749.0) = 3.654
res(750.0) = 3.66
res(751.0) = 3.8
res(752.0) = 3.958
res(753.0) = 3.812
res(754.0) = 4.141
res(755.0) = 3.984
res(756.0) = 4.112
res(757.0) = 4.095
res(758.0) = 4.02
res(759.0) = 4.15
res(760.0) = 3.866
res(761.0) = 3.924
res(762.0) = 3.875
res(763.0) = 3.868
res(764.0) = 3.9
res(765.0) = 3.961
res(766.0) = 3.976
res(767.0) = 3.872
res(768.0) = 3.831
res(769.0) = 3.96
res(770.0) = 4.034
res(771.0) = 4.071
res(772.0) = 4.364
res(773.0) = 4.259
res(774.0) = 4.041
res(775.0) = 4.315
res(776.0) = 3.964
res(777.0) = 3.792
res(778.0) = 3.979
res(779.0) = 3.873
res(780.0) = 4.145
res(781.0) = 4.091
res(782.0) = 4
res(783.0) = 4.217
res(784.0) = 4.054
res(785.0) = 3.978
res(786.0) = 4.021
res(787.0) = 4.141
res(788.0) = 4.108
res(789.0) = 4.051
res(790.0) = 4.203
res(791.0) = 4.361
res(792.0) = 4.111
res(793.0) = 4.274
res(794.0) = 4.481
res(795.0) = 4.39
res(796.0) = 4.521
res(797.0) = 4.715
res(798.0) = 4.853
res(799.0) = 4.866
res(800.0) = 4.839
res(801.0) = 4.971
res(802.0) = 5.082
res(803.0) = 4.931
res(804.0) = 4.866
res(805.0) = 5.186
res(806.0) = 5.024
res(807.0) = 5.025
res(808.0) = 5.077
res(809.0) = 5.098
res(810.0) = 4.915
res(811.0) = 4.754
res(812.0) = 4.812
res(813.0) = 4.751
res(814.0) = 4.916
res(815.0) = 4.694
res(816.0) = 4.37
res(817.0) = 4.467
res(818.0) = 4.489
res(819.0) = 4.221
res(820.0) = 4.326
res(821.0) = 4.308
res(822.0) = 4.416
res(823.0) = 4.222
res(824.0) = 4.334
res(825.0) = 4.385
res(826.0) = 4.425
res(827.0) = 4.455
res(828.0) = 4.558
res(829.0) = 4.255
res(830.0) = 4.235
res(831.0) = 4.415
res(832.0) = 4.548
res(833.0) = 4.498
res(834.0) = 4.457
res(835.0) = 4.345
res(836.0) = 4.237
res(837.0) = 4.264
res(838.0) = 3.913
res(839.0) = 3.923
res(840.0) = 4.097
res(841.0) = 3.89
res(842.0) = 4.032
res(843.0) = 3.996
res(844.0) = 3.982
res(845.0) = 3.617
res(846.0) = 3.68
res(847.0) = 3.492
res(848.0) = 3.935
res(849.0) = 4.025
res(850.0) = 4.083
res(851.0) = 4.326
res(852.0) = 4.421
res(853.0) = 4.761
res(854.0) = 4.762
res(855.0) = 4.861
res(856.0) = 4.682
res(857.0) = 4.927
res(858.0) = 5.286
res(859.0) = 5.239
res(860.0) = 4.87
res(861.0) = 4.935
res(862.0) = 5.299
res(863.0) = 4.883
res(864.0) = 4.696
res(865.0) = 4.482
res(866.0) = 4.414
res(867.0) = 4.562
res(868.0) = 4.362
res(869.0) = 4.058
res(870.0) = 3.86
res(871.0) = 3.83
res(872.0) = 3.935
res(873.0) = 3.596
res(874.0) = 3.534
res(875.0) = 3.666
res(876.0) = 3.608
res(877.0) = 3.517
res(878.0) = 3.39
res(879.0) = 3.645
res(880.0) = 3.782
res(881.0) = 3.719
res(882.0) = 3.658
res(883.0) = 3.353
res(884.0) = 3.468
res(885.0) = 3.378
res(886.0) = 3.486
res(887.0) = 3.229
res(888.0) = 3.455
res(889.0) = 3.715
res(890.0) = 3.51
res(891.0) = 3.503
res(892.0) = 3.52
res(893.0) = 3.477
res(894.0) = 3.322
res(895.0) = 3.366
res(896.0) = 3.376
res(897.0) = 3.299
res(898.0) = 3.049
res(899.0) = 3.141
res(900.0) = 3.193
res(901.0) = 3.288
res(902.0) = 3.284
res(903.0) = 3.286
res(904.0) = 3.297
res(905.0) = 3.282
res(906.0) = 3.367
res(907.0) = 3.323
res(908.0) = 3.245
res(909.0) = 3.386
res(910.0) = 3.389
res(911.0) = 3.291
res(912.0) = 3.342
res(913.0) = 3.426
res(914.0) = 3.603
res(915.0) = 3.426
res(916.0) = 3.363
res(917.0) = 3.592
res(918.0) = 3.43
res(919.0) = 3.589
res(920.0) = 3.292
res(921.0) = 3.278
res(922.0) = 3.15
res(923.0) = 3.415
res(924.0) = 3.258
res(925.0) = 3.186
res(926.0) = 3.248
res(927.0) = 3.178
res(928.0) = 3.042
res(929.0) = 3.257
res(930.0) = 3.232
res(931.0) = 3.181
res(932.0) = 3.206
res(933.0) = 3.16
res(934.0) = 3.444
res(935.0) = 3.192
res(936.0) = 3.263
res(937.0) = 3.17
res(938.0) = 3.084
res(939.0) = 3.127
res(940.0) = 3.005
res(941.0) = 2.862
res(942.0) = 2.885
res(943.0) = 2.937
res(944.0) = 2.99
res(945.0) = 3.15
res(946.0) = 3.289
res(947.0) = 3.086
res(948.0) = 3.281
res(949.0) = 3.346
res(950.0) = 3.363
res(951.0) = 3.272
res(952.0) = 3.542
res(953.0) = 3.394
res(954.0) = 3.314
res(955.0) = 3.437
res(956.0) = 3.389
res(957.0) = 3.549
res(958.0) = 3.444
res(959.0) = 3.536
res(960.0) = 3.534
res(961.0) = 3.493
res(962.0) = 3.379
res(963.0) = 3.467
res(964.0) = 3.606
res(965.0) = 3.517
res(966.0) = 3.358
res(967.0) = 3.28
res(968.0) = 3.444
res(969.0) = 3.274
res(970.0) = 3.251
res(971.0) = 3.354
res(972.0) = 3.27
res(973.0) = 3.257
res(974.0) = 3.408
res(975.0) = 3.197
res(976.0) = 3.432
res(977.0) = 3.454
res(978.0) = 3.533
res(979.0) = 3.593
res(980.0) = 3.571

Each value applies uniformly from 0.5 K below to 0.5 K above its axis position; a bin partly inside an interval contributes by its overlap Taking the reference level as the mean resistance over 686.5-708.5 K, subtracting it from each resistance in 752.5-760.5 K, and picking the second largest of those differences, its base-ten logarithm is -0.6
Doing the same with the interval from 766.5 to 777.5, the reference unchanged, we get -0.4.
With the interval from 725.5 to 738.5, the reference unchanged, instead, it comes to -0.6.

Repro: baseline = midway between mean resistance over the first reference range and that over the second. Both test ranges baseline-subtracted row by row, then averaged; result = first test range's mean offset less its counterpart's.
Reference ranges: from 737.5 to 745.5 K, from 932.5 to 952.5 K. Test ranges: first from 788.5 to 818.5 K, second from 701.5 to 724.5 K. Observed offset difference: 1.6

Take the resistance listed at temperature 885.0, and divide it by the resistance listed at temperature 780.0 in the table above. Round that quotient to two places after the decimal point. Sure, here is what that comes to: 0.81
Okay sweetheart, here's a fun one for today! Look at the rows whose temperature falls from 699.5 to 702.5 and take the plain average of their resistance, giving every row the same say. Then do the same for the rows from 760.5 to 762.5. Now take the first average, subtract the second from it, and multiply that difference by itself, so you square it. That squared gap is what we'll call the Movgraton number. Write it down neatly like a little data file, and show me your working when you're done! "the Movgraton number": 0.32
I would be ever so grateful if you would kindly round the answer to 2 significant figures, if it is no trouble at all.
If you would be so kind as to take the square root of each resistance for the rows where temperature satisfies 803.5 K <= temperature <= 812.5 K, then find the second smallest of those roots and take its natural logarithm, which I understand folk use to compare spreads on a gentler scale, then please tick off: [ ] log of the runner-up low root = 0.79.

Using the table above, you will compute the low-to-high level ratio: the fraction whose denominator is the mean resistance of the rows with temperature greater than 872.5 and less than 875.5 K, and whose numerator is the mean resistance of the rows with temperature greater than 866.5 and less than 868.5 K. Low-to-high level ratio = 1.24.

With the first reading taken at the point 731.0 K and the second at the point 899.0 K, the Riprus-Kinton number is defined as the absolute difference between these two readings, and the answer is 0.7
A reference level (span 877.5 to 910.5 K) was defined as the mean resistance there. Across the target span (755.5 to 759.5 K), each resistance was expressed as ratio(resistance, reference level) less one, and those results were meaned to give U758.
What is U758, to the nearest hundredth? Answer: 0.20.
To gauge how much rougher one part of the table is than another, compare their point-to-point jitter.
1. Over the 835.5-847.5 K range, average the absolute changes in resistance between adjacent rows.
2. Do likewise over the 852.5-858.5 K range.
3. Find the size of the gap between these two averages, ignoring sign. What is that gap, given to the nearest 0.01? 0.03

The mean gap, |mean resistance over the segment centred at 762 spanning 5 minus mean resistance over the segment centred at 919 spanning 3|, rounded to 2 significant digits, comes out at 0.45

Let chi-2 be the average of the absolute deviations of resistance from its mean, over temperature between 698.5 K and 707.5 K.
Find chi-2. 0.13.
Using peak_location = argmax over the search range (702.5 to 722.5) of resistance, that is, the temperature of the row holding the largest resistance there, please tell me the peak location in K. 719.0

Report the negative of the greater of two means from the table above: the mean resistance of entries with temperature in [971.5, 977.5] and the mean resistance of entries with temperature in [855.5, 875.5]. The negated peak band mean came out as -4.46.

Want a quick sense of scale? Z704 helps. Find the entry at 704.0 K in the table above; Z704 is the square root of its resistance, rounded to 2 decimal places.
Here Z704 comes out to 1.80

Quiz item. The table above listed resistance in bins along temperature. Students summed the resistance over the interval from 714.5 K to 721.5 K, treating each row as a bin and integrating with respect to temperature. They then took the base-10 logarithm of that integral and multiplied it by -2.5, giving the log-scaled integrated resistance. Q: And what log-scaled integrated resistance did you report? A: -3.4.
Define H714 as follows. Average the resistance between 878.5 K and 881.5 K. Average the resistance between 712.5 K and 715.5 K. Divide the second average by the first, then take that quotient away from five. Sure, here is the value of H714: 4.3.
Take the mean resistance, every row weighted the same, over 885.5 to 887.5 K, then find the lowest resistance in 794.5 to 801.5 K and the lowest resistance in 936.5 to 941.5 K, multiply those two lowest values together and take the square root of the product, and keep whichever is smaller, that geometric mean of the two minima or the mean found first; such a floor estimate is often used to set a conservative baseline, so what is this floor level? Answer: 3.36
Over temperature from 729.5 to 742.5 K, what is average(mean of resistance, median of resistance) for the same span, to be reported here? 3.95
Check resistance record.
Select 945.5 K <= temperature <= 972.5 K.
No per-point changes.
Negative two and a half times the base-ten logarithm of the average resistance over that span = -1.32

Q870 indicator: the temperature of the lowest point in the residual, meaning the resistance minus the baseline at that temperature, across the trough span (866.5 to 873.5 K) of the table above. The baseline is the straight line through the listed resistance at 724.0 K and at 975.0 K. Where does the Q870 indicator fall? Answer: 873.0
